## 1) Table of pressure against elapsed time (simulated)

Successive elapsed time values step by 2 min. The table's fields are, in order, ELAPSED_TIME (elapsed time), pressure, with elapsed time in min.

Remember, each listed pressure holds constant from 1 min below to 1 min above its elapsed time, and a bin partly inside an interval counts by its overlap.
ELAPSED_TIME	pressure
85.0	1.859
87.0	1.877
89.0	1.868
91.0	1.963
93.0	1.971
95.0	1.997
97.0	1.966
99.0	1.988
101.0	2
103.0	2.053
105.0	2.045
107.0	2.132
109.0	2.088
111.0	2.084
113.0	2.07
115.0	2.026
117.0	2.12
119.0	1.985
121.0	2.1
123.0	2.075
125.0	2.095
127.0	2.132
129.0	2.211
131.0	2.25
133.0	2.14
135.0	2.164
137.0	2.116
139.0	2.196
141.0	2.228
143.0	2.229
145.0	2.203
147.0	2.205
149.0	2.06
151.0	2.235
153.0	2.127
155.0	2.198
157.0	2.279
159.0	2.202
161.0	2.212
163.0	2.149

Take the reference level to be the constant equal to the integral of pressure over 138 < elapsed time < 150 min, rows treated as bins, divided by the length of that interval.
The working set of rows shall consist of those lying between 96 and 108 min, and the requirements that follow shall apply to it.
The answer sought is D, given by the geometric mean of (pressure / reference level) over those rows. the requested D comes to 0.93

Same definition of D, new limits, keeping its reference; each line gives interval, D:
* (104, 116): 0.95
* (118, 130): 0.96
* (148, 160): 1.00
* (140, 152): 1.00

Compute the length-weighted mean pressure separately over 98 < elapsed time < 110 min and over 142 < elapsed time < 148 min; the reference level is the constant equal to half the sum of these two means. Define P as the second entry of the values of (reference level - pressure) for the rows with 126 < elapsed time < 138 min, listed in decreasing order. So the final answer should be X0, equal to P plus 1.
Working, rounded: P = 0.00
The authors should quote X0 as 1.00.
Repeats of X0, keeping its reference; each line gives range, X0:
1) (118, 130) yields 1.06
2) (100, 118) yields 1.11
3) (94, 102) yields 1.14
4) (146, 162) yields 1.00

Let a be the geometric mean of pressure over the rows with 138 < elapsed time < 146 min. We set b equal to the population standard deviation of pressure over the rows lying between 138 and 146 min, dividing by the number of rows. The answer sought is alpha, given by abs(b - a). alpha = 2.20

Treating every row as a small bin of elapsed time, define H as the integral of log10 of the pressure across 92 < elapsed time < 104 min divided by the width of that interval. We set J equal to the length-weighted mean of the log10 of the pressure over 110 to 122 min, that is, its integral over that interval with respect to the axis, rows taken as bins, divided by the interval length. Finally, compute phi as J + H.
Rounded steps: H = 0.300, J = 0.315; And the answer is 0.61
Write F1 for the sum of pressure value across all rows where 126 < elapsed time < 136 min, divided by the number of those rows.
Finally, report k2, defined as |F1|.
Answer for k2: 2.18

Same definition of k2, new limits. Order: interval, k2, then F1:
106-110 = 2.11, 2.11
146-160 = 2.19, 2.19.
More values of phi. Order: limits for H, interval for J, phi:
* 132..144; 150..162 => 0.68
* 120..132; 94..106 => 0.63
